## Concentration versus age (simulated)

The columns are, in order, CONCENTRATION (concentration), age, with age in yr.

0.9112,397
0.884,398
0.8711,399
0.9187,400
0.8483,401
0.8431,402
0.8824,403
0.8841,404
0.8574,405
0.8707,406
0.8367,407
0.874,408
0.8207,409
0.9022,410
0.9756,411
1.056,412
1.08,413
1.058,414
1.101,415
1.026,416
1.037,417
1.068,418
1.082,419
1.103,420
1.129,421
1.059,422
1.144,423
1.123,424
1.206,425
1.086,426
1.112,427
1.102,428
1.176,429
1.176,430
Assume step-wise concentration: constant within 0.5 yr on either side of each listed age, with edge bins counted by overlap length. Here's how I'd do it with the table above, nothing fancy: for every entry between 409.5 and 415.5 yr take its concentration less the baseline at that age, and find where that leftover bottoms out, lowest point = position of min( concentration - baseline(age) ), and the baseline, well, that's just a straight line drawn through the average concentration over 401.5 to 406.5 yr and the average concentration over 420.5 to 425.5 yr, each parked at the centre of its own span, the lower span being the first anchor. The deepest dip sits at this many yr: 410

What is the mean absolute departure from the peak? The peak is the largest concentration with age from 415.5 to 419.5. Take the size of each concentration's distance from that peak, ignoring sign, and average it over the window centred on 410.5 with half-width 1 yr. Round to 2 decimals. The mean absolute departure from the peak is 0.14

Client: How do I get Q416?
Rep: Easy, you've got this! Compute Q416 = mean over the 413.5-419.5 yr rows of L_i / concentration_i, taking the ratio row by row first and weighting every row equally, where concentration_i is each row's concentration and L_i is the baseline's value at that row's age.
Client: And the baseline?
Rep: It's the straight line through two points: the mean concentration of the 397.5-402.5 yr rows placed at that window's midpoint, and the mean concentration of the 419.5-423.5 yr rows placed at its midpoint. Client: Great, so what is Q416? 0.99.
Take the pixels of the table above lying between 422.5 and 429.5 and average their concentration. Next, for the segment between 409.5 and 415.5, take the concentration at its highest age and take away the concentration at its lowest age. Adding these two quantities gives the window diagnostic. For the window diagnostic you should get 1.33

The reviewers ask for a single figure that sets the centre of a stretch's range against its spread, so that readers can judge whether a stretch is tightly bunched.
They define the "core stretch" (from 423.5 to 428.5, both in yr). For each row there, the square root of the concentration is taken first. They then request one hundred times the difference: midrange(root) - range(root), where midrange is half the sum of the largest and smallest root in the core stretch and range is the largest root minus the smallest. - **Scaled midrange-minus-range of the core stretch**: 101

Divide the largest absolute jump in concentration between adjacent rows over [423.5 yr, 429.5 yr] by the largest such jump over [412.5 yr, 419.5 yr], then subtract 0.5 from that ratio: 1.1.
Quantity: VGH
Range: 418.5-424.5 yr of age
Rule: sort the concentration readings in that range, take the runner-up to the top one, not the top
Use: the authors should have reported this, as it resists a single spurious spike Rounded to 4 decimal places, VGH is 1.1290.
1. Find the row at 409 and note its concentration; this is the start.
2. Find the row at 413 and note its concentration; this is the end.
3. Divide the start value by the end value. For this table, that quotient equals 0.760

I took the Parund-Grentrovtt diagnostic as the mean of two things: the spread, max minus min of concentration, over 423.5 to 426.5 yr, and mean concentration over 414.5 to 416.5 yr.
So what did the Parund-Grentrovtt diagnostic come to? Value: 0.592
